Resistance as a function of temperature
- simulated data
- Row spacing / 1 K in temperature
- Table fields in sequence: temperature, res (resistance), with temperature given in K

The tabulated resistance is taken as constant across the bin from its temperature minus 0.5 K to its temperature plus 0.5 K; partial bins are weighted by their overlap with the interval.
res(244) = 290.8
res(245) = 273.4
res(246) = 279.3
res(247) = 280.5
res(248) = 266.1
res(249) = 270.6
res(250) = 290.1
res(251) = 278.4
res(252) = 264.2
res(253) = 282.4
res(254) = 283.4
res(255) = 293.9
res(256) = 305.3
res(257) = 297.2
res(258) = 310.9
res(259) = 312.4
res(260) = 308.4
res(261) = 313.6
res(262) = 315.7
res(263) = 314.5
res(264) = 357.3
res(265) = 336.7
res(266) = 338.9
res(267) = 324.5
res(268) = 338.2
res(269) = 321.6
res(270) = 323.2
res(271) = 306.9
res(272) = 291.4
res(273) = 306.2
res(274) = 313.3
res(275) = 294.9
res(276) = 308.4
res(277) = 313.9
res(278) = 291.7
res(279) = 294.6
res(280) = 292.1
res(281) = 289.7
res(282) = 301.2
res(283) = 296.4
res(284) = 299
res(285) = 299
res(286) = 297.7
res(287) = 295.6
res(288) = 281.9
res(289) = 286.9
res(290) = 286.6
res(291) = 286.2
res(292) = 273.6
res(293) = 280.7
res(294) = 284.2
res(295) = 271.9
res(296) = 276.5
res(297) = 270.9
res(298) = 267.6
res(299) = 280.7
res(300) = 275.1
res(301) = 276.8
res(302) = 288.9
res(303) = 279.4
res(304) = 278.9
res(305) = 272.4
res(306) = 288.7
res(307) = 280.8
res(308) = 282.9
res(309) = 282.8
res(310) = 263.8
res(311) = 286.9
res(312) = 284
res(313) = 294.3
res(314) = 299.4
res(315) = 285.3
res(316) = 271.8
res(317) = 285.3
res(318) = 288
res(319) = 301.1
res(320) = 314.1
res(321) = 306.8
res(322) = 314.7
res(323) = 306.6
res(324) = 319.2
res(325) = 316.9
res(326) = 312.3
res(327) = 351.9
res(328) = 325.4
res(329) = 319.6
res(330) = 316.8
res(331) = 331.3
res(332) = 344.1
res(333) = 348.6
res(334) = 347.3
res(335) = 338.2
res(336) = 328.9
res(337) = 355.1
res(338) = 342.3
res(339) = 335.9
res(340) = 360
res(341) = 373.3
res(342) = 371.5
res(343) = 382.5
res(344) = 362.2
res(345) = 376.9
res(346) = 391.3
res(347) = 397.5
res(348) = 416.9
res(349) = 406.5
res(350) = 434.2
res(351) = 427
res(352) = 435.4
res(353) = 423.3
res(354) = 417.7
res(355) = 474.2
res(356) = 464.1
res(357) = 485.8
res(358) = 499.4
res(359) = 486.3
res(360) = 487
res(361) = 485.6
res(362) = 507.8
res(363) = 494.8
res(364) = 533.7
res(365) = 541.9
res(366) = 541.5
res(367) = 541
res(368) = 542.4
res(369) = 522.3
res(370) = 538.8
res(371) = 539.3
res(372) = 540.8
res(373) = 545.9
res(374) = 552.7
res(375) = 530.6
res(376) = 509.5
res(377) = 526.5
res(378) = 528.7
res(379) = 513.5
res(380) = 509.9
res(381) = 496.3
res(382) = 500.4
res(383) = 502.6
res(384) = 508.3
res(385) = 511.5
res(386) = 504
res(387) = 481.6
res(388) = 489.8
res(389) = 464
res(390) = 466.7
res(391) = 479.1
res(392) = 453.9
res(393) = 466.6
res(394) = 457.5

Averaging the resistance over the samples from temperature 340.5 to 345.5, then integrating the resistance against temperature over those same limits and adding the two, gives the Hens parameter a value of 2240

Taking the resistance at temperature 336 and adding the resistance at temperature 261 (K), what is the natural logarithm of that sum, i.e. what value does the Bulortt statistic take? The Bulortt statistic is 6.47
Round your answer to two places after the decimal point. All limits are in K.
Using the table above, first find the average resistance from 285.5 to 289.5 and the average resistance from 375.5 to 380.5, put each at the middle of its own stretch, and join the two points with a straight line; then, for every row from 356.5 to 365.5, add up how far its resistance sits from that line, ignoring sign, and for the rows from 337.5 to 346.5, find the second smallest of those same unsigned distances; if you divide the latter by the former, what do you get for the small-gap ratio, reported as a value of 0.19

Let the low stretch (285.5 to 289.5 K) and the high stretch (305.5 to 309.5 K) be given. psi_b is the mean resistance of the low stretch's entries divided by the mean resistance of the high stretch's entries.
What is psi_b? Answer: 1.02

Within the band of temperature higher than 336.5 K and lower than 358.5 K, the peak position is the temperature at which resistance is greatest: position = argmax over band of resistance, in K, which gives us 358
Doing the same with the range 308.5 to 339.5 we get 337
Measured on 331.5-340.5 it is 340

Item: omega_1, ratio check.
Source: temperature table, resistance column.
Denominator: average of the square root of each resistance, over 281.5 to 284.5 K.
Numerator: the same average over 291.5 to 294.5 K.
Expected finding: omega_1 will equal 0.97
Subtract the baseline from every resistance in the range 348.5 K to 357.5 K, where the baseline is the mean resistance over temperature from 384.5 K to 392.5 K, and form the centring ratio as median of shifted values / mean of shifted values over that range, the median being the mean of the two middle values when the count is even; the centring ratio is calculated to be 1.17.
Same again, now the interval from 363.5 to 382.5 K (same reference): 1.09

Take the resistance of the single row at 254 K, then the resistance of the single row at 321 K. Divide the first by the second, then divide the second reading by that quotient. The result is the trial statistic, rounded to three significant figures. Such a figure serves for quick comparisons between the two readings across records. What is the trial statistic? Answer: 332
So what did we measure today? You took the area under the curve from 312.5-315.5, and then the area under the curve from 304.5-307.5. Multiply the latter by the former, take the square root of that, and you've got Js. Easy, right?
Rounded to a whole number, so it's 860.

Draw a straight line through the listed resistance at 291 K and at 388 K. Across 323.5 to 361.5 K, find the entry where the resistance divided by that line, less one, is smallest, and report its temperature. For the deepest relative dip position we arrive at 330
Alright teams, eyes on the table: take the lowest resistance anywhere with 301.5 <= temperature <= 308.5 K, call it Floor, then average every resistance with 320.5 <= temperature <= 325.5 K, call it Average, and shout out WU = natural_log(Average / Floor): 0.14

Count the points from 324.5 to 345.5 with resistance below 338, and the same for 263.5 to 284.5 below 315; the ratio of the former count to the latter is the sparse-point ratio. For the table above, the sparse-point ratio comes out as 0.6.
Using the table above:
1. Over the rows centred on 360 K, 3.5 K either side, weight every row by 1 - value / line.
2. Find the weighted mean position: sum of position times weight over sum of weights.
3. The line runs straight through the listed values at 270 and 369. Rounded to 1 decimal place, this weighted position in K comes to 360.1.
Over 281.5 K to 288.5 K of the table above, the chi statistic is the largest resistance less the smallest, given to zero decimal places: 19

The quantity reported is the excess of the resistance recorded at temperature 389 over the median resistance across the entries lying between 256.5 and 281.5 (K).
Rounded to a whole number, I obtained 152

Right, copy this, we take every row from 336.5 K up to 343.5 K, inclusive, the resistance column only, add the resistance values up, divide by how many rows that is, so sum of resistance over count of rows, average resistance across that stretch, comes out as 360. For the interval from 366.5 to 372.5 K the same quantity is 537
